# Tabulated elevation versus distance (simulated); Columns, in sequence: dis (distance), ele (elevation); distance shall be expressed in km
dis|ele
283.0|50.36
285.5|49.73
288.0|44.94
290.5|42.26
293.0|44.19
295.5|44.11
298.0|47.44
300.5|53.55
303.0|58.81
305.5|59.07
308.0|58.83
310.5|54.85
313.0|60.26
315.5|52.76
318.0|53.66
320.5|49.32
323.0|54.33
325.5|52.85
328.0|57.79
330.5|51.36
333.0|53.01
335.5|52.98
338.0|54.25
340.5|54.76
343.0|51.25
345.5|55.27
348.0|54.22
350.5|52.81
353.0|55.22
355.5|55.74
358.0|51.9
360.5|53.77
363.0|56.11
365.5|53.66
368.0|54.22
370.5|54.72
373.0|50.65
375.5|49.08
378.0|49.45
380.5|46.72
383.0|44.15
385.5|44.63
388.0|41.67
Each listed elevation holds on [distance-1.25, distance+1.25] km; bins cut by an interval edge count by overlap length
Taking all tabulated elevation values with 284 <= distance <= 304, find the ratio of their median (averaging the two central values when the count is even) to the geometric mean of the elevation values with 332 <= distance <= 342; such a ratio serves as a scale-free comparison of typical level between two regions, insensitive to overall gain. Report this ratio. 0.86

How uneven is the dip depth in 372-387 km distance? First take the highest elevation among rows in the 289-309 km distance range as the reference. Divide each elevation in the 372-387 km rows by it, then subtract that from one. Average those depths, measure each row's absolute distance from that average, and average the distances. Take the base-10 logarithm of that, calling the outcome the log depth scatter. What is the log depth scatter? -1.4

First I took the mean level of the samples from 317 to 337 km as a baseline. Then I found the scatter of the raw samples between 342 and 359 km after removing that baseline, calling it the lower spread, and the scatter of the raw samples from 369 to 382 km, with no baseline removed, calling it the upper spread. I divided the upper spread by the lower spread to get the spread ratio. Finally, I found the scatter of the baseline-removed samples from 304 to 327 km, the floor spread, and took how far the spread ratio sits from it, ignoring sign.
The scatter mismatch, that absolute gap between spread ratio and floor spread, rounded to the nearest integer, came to 2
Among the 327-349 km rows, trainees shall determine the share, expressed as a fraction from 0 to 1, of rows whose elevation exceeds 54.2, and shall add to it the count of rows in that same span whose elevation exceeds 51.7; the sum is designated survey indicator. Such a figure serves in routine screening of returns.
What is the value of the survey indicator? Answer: 7.6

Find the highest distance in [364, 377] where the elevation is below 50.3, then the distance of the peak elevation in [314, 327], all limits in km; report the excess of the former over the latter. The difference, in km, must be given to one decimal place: 52.5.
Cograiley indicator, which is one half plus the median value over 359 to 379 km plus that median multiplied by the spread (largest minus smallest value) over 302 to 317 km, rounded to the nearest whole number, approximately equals 457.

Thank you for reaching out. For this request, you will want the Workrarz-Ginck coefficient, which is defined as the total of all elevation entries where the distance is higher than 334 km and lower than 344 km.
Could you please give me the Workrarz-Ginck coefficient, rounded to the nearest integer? 213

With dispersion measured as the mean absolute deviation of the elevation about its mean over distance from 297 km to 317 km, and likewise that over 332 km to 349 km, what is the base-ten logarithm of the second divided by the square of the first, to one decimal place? -1.1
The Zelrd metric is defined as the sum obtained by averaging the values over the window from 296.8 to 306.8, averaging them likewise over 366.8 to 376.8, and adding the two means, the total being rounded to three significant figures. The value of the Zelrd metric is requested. 107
